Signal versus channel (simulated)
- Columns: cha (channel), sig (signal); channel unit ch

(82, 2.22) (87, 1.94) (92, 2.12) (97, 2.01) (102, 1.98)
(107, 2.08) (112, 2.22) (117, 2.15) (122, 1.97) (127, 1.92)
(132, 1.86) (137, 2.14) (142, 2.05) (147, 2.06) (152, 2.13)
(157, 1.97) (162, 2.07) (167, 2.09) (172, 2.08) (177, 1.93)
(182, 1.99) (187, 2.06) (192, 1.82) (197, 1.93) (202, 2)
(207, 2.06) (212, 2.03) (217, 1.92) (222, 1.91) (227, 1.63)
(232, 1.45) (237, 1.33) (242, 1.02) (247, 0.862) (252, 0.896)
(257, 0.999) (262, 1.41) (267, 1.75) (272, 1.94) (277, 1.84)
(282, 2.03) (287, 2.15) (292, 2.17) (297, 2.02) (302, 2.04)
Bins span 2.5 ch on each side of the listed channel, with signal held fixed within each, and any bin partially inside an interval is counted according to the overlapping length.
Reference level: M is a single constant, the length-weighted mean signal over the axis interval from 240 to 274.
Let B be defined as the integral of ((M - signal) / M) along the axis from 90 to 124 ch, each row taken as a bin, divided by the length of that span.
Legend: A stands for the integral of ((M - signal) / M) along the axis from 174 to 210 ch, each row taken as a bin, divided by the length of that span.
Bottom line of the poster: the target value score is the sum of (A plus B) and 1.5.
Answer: 0.3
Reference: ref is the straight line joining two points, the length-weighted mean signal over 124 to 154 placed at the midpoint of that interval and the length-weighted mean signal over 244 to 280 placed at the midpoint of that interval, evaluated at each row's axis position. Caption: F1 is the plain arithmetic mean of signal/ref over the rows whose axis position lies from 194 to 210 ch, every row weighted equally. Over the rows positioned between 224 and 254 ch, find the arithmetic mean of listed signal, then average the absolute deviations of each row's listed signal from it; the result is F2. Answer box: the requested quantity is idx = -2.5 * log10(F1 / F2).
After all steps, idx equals -1.6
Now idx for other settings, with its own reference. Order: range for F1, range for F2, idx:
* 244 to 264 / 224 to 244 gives -1.5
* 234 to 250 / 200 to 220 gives -3.1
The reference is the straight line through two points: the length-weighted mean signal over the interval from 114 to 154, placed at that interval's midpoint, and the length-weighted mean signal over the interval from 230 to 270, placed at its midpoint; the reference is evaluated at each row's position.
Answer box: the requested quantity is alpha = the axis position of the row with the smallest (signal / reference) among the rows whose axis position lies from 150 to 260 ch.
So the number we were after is 247 ch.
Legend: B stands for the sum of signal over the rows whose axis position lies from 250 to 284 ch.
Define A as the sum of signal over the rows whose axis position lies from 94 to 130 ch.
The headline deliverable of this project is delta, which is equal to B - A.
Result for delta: -3.5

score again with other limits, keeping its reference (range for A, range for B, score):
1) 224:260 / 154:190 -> 1.0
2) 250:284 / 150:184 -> 0.7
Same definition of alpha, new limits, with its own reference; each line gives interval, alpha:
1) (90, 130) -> 97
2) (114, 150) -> 132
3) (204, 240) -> 237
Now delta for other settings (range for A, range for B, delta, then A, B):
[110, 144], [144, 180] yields 0.0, 14.3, 14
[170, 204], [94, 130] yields 0.5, 13.8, 14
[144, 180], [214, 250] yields -4.2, 14.3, 10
